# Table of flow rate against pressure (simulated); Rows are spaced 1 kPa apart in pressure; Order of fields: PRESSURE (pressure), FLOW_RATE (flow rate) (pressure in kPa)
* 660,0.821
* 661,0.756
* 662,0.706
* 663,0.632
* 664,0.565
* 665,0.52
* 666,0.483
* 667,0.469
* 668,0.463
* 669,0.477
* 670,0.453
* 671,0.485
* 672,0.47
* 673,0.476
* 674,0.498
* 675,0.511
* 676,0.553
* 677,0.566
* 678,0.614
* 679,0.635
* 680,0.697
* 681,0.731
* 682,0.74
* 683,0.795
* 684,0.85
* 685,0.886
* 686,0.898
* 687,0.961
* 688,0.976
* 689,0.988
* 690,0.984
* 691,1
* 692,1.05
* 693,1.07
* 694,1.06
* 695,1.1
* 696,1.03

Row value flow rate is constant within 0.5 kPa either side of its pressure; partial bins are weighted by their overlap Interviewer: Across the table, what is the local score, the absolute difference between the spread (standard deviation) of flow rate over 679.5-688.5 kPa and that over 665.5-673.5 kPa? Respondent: 0.09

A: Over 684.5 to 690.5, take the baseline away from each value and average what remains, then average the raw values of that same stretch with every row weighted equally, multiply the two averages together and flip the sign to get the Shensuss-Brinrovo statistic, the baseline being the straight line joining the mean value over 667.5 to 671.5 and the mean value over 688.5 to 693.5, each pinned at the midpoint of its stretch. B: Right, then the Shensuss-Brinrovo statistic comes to -0.019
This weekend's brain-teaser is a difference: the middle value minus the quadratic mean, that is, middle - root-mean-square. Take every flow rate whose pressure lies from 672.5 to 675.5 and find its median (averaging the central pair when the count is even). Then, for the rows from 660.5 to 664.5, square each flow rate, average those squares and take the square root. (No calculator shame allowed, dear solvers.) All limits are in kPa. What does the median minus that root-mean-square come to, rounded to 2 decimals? -0.17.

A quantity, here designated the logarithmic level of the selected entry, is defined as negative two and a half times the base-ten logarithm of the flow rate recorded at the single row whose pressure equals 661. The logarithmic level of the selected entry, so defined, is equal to 0.30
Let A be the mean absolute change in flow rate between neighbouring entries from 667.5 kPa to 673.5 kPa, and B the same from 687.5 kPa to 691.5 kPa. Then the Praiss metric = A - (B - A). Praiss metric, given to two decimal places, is 0.03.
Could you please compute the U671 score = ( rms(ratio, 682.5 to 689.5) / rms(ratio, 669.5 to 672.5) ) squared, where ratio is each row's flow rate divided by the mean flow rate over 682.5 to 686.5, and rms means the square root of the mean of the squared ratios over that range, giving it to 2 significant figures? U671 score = 3.8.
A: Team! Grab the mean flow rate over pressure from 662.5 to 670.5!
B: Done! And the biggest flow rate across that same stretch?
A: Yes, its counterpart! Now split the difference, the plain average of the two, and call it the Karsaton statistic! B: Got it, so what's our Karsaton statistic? 0.57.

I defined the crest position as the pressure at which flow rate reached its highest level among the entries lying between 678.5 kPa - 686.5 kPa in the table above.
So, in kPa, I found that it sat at 686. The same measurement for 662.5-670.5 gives 663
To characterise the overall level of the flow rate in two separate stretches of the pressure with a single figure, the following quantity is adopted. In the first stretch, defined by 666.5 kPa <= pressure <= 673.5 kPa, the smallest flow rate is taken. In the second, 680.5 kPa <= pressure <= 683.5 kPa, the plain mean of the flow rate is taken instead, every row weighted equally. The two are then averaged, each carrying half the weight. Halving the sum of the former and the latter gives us 0.60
